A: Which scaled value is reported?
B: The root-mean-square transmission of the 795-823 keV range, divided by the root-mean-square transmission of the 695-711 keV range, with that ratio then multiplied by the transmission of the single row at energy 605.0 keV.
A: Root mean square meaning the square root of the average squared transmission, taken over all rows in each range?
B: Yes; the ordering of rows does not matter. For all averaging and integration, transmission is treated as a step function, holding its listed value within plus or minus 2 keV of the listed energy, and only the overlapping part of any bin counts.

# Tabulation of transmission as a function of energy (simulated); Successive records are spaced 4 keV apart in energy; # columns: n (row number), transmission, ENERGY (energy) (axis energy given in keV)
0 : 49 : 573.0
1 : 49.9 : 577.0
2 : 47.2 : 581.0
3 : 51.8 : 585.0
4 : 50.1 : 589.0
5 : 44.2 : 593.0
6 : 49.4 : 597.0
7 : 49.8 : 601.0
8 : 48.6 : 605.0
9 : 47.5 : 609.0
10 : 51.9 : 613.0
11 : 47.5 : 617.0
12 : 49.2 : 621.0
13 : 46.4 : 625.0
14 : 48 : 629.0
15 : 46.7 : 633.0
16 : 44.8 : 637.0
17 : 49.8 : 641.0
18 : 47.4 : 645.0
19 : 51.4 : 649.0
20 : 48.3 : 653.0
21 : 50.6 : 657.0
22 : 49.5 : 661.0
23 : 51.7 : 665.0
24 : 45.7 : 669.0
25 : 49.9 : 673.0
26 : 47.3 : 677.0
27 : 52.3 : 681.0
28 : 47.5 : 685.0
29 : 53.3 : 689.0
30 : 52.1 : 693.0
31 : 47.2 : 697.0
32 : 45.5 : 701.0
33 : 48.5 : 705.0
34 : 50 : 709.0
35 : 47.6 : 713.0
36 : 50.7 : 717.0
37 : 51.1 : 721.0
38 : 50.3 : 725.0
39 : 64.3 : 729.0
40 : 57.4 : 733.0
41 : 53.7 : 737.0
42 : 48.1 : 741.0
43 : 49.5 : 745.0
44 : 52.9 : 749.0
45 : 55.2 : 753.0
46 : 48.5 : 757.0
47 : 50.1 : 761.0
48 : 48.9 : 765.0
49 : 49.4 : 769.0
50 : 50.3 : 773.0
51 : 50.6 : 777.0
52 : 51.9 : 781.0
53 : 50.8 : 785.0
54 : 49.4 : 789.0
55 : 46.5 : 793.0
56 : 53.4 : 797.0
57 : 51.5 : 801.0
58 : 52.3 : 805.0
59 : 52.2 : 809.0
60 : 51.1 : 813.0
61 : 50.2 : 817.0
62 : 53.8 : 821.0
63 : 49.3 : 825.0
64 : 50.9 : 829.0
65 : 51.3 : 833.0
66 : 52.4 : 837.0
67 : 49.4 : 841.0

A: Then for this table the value 53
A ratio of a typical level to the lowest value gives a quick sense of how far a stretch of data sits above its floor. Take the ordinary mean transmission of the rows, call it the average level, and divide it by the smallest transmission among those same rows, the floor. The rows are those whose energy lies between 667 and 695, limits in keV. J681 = 1.09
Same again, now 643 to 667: 1.05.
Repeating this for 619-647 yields 1.06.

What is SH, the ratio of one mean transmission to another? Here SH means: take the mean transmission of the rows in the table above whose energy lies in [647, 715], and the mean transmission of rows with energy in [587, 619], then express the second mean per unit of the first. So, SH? 0.986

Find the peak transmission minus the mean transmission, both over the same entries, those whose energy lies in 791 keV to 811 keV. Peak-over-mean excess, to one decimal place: 2.2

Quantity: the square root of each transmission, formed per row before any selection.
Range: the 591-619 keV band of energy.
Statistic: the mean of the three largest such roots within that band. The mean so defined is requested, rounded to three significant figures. 7.10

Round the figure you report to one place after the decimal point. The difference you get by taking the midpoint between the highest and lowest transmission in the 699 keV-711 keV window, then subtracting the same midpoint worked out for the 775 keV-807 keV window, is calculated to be -2.2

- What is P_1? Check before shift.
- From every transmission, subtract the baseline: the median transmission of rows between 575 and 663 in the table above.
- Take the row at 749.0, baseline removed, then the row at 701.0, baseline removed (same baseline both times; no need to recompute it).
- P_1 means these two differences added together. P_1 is 1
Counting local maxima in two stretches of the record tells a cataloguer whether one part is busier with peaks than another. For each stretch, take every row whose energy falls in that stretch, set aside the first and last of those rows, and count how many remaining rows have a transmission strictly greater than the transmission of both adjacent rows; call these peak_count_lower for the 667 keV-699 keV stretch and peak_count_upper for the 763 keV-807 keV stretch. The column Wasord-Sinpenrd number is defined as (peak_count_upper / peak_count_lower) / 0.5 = 1.3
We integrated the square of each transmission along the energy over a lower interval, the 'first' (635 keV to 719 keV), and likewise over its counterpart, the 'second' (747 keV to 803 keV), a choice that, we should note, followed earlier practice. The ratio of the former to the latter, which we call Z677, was 1.4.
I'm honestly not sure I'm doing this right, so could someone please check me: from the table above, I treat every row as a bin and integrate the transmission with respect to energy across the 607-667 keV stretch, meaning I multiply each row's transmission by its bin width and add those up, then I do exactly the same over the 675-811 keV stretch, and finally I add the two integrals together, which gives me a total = 9844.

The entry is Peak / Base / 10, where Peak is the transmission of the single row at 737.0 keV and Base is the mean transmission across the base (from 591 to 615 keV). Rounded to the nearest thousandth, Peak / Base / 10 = 0.111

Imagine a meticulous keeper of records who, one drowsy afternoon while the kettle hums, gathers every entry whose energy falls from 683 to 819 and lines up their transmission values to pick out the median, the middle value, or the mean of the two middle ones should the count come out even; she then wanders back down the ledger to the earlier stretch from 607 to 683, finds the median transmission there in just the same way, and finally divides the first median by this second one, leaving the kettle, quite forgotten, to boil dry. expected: 1.04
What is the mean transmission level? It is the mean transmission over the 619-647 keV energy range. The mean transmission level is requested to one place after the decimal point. 47.5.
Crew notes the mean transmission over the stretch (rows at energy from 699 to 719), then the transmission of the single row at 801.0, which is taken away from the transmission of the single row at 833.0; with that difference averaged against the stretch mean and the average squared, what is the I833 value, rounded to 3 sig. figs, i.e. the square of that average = 582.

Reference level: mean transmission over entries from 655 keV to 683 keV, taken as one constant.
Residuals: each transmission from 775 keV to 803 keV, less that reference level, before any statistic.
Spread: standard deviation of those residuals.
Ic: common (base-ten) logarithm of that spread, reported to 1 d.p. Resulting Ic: 0.3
